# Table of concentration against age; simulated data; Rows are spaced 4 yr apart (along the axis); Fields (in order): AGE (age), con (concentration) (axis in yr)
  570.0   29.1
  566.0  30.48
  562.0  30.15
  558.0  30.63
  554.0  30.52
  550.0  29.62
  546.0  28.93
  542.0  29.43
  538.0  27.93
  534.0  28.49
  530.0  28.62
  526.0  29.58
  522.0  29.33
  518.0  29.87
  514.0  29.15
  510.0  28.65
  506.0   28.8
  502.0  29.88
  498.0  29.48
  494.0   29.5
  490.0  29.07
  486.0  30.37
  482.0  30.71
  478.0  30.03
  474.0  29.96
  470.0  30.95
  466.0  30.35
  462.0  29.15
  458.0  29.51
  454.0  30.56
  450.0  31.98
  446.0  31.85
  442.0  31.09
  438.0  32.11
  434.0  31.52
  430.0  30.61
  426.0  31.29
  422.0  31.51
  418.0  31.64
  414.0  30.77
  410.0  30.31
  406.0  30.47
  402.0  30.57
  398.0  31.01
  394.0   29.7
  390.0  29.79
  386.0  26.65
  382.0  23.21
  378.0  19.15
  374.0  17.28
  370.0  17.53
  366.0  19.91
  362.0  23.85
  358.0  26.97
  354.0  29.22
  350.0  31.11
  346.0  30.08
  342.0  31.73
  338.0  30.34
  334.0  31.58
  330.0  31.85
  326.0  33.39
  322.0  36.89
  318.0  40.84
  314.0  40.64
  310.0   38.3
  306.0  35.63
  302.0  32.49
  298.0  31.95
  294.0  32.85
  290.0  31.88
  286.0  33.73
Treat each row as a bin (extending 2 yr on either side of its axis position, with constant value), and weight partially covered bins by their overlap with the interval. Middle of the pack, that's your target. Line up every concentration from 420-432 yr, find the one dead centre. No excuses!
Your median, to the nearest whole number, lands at 31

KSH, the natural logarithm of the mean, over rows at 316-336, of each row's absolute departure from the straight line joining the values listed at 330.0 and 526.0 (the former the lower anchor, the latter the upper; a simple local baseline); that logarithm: 1.1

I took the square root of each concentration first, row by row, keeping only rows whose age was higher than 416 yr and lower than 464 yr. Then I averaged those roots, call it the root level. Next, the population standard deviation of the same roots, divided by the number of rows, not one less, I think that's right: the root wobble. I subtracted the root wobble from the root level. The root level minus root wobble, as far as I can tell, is 5.49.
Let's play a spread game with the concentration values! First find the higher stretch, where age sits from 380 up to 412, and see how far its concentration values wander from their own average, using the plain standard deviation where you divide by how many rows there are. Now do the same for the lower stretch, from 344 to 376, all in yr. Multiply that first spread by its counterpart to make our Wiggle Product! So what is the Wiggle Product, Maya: 13.3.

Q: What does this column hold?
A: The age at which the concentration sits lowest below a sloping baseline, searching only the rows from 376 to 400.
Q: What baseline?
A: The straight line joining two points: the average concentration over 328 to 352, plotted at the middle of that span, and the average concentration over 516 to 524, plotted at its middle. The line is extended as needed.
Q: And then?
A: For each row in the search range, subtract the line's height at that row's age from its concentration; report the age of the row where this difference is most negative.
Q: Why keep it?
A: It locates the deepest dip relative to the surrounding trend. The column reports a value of 378.0 yr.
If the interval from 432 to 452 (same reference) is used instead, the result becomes 442.0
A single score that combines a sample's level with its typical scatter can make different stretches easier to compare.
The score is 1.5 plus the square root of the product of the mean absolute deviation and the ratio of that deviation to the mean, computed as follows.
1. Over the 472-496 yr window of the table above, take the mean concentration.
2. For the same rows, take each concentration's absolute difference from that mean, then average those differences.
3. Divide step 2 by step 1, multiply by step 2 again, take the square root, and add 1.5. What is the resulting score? 1.58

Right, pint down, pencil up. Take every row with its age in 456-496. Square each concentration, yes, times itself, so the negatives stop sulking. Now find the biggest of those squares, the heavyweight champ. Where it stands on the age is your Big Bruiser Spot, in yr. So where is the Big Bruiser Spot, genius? 470.0 yr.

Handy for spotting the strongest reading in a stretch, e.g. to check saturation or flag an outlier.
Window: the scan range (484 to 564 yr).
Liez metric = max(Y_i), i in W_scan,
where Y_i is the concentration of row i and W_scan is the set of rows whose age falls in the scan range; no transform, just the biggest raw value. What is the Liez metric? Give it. 30.63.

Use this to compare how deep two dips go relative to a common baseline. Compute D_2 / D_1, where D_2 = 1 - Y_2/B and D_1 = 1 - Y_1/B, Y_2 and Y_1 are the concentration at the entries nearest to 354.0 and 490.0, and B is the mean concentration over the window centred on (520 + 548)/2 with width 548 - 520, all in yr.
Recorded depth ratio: 1.9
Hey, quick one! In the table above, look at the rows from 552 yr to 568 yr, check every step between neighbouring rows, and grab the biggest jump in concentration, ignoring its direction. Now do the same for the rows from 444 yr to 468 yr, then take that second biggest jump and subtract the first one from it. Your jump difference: 0.9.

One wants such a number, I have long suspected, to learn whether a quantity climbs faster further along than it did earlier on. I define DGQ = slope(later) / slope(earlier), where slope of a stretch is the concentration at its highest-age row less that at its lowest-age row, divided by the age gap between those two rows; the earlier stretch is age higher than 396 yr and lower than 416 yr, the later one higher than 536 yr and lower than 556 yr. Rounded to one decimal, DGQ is -10.8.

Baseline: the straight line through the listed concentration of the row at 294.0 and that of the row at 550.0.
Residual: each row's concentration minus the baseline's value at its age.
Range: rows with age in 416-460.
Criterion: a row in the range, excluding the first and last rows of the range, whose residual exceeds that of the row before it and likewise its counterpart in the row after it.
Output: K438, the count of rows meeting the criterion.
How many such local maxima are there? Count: 2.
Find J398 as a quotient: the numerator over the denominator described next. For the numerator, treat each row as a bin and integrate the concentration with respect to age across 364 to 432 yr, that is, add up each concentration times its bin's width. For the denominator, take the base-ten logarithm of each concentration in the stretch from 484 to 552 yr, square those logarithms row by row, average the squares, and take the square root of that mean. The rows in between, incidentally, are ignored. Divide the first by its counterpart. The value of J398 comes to 1259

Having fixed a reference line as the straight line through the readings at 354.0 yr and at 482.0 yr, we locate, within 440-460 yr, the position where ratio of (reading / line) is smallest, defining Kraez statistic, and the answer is 458.0 yr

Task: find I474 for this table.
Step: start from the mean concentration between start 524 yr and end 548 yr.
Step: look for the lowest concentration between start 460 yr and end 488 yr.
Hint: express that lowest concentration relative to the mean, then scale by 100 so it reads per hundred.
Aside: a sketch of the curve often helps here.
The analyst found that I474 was 101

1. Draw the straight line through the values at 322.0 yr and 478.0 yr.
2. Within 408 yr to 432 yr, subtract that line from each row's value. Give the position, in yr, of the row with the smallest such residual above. 410.0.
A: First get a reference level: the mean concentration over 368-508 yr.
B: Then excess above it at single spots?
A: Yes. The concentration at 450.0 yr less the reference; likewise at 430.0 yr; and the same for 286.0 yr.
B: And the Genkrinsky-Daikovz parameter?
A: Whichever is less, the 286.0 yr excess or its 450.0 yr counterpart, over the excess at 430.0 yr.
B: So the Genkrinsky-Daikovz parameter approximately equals 1.9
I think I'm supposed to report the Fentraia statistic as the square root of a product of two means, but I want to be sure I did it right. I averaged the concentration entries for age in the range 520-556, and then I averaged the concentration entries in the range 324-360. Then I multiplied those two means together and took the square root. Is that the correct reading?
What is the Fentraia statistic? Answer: 29.9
